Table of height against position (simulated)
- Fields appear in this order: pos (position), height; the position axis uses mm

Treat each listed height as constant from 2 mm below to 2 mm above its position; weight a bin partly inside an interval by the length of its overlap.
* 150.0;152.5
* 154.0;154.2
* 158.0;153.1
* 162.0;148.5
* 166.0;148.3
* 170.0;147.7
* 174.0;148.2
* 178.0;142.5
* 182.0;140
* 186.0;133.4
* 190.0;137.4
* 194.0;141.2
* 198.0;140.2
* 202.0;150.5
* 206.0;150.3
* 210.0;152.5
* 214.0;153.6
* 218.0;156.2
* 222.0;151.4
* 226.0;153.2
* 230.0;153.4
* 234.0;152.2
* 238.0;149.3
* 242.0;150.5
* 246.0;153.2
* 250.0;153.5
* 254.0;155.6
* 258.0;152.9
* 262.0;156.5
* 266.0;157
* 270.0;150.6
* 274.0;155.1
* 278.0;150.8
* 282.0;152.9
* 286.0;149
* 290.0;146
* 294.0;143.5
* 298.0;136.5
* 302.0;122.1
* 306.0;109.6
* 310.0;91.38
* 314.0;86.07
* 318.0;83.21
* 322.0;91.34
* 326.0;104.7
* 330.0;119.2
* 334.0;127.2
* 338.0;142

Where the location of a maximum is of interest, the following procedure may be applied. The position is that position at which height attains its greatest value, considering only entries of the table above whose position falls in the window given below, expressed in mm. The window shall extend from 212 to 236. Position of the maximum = 218.0 mm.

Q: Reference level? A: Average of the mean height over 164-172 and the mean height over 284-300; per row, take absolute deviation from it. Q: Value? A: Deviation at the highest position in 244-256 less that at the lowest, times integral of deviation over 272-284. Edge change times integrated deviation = 203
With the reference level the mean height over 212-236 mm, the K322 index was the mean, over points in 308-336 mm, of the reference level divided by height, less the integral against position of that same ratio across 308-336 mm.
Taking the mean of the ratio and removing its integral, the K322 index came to -42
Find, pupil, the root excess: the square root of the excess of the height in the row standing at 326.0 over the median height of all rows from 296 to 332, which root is 0.0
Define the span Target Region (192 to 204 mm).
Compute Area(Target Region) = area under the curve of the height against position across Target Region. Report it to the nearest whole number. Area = 1728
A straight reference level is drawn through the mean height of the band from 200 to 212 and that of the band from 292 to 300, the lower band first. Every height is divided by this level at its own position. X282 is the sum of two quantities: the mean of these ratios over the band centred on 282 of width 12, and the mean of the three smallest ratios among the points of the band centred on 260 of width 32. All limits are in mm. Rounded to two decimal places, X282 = 2.12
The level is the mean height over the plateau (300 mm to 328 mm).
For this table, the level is 98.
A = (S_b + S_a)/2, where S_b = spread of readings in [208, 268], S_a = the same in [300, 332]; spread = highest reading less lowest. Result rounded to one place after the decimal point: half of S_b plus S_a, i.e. 23.3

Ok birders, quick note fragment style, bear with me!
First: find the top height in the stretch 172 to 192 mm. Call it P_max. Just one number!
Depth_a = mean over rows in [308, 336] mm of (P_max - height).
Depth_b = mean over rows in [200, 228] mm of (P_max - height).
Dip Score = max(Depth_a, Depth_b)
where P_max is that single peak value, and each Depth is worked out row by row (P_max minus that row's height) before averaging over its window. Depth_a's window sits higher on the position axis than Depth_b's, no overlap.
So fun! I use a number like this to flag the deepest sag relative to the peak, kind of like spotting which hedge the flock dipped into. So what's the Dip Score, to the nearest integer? 48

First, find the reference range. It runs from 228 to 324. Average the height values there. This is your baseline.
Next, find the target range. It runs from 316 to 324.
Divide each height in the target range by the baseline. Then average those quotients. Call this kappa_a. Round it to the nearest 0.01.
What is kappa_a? 0.63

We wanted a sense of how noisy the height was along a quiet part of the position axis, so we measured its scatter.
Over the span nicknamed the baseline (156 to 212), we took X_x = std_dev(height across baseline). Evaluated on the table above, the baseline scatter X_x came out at 6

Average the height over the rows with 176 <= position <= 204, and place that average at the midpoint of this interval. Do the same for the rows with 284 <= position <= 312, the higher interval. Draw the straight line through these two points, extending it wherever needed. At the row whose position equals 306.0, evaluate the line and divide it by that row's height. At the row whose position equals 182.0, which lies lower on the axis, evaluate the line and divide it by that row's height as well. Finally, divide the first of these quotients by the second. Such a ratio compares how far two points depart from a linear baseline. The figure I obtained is 1.15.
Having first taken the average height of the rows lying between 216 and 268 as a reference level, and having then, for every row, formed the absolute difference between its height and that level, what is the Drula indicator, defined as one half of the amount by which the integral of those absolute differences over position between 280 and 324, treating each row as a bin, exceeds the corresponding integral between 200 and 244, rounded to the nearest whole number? 711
